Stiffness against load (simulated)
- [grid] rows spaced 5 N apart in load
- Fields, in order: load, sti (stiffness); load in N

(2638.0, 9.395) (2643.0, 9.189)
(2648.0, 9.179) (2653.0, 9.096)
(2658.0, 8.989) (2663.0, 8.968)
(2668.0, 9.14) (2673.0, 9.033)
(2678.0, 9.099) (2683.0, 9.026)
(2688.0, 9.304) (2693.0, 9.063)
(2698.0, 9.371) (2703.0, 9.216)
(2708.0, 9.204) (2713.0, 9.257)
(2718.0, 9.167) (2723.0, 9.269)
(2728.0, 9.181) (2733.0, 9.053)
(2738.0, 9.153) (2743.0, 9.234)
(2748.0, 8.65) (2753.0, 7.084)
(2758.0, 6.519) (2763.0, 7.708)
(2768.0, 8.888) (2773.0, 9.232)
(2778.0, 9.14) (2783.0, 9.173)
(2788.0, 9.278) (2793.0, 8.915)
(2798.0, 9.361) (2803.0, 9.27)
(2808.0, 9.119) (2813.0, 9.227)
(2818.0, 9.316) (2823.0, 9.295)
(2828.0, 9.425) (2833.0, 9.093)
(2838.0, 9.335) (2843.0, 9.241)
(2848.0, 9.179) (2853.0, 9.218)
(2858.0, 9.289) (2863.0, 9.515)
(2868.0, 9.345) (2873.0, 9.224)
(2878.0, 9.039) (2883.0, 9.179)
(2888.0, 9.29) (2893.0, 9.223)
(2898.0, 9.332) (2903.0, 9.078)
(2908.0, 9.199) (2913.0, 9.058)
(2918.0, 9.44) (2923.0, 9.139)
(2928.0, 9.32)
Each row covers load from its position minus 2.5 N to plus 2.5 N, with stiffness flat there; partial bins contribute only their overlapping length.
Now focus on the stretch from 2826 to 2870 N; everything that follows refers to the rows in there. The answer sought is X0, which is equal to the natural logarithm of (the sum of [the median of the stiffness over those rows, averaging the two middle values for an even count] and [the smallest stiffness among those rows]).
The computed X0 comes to 2.91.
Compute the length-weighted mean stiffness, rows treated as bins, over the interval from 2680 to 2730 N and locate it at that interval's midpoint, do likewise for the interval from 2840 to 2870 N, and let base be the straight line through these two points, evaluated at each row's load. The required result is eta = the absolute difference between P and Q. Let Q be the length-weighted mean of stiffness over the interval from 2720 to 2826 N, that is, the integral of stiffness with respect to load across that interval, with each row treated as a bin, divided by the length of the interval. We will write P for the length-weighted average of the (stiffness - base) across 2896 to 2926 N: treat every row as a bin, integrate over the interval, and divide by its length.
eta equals 9.0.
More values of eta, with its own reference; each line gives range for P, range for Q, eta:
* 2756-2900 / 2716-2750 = 9.3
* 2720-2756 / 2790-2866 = 9.7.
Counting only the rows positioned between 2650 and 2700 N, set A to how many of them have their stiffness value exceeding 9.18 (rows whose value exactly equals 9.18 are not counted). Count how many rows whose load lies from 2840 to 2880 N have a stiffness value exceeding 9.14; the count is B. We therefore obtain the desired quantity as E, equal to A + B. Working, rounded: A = 2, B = 7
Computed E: 9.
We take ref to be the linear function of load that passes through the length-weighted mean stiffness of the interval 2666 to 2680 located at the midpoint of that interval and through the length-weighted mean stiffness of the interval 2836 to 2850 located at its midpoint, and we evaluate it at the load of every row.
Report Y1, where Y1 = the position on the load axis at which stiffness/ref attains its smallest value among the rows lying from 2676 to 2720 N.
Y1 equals 2683.0 N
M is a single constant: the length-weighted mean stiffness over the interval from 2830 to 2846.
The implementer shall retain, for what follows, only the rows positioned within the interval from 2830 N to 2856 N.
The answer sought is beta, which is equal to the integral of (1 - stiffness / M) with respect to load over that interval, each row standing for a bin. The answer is 0.03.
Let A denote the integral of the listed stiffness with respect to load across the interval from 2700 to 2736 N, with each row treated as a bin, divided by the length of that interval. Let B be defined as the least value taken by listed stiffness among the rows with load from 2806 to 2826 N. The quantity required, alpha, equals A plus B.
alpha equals 18.31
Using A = 9.19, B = 9.119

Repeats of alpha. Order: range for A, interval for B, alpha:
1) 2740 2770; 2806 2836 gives 17.11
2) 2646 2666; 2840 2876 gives 18.24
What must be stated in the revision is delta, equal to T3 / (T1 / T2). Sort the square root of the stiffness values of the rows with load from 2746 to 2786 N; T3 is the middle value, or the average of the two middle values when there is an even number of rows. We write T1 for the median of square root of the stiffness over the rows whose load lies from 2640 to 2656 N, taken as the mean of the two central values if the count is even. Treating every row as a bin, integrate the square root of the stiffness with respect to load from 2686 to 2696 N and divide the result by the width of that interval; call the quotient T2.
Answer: 2.96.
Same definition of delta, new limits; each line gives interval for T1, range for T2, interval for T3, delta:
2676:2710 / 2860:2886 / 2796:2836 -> 3.06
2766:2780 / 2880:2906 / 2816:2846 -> 3.06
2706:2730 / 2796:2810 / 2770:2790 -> 3.04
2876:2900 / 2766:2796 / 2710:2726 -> 3.02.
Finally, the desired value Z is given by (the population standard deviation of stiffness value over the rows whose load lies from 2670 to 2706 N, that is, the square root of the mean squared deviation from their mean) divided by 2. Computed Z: 0.06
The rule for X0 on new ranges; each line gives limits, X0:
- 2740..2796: 2.74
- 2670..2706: 2.90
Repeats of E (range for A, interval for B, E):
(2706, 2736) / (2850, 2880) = 9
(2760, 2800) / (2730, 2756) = 5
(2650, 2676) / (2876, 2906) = 4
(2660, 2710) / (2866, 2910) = 11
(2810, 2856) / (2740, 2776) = 9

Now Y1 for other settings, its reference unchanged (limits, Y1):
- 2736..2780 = 2758.0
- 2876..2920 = 2913.0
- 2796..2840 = 2833.0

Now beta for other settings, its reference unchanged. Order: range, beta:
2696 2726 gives -0.05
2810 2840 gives -0.16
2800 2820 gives -0.01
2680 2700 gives 0.09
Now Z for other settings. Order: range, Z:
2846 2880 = 0.07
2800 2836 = 0.05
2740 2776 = 0.50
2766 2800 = 0.08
